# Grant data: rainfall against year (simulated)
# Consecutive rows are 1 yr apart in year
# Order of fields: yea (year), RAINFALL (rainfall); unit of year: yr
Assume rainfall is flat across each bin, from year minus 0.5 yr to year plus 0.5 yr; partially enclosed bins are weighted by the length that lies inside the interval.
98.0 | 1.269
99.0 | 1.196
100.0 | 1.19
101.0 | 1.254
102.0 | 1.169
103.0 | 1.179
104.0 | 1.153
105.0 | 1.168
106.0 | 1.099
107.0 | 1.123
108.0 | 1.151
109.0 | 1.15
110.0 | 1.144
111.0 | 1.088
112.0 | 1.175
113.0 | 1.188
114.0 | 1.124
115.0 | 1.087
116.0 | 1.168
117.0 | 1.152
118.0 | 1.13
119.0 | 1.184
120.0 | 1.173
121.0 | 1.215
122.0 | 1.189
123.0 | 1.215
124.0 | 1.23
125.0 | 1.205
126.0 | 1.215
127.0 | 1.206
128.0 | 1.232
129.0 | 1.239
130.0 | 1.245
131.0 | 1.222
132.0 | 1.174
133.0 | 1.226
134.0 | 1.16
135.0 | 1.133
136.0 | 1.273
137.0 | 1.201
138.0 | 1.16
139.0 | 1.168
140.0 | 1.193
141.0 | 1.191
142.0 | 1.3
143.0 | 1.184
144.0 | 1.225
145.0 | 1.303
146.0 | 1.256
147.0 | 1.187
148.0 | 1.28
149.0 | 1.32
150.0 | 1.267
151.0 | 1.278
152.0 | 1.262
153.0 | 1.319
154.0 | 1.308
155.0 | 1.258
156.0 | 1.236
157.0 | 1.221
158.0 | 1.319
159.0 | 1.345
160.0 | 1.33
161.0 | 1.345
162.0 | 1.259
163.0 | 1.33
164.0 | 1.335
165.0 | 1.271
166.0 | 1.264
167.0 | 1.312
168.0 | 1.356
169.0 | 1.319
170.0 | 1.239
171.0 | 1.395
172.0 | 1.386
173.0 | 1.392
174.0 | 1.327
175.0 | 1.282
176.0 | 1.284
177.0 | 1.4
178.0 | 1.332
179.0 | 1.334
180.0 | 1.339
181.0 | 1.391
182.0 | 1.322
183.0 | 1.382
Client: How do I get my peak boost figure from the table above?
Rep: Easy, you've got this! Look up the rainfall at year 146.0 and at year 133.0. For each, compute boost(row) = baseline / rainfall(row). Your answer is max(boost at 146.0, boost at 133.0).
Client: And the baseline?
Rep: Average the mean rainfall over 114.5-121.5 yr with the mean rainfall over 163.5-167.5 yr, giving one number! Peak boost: 1.00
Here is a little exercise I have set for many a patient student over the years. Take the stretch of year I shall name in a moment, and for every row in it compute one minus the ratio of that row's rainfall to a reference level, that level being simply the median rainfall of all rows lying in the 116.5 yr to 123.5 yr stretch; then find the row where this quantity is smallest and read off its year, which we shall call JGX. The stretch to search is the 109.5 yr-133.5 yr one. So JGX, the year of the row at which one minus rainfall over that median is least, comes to 130.0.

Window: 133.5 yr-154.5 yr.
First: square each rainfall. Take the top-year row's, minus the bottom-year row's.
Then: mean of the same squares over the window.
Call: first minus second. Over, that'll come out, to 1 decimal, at -1.2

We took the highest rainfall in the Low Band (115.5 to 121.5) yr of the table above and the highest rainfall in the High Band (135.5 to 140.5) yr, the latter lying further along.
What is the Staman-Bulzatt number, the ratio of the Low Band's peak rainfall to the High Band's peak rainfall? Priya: 0.95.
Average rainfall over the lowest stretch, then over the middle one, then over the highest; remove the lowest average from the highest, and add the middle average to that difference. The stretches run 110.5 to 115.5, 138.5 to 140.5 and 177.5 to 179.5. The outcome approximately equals 1.38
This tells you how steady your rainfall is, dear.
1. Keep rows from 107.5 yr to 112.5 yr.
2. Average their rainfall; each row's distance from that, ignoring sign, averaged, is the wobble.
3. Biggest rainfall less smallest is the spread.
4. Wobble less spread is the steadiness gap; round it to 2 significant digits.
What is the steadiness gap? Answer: -0.066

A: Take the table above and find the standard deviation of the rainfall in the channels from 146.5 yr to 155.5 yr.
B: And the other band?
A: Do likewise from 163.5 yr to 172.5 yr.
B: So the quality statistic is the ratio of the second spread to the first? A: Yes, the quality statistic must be 1.3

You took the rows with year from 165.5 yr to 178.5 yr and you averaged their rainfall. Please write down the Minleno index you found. 1.33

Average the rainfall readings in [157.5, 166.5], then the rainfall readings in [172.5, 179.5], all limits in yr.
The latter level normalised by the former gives 1.02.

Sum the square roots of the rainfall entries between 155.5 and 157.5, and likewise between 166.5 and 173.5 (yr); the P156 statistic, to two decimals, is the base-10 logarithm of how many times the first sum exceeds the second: -0.56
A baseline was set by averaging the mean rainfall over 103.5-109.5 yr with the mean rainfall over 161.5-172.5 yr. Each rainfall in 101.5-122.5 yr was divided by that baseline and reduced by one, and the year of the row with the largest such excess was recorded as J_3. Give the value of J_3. 121.0 yr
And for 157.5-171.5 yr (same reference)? 171.0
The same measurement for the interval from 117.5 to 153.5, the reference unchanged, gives 149.0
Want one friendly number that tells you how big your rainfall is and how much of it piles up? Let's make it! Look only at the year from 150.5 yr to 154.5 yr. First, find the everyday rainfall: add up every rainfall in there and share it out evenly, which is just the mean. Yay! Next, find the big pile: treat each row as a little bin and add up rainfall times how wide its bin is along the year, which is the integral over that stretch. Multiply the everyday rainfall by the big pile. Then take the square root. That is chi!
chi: 2.58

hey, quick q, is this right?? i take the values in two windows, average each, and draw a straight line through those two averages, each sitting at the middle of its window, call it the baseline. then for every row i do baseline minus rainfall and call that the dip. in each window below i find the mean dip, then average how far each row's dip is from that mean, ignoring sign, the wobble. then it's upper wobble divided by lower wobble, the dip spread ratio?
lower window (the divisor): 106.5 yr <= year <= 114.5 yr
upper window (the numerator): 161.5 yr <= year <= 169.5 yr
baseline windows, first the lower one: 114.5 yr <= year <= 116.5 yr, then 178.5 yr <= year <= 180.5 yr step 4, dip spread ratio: 1.17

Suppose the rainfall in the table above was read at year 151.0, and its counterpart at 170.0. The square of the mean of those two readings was 1.58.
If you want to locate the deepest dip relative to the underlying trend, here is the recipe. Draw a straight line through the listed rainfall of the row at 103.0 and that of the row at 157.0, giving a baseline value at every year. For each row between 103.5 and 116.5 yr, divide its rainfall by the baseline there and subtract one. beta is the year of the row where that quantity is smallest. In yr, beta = 115.0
